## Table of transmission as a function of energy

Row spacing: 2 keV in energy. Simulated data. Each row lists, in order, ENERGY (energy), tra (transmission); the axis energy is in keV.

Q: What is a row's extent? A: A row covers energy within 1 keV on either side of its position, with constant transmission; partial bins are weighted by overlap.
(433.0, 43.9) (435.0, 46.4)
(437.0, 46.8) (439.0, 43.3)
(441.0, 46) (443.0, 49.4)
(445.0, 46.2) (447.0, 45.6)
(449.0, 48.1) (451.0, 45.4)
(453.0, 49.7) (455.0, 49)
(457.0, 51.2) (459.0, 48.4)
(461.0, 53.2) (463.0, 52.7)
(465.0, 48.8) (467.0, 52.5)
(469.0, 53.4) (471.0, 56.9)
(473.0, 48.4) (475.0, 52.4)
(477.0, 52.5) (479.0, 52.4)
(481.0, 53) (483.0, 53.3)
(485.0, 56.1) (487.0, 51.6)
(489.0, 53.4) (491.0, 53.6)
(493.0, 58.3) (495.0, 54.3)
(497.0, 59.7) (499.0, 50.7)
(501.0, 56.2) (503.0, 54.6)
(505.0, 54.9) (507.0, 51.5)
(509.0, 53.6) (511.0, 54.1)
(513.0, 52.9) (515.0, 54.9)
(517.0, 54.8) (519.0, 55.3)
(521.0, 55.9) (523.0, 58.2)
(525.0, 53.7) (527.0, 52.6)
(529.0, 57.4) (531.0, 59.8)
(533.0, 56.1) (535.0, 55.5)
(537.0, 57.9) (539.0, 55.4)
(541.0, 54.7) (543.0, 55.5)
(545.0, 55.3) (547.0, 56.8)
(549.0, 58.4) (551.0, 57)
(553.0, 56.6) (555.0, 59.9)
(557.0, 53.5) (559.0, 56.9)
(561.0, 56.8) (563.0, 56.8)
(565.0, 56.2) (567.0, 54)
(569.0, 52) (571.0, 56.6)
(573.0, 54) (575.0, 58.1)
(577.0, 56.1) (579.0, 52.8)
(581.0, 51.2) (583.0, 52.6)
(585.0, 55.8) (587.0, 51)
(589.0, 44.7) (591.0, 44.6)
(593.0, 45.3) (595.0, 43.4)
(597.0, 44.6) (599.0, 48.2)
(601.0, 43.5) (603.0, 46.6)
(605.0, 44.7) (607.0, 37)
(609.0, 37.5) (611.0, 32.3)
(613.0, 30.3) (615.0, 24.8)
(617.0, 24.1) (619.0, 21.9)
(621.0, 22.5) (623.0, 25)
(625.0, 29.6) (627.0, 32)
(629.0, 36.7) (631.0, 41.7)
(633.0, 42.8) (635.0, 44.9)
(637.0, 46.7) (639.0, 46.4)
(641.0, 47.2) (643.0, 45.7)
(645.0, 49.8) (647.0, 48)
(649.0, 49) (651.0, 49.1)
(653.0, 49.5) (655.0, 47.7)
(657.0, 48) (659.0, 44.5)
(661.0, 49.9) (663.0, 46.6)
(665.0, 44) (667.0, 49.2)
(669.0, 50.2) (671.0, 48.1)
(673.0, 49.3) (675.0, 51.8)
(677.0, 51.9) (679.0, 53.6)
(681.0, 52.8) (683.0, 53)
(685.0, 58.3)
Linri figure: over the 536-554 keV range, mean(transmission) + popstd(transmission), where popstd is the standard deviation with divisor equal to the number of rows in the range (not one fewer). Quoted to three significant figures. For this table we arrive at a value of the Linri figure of 57.6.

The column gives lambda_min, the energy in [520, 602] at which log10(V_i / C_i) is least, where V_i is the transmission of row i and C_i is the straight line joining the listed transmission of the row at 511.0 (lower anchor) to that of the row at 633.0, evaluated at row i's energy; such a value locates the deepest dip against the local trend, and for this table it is 595.0 keV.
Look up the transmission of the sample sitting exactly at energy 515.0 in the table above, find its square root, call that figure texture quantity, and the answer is 7.41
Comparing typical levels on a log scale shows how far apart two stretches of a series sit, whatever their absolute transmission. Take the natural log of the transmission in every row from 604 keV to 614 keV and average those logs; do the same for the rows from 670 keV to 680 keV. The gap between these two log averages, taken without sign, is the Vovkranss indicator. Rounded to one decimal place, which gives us 0.3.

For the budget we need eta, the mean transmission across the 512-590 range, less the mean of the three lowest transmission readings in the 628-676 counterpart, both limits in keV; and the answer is 15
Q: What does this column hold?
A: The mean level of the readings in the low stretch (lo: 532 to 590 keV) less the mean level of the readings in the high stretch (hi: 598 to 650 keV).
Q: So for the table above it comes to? 17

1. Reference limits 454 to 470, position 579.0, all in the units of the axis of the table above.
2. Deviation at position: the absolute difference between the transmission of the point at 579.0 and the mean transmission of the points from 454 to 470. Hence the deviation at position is 2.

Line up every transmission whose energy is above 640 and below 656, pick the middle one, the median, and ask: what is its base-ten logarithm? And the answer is 1.69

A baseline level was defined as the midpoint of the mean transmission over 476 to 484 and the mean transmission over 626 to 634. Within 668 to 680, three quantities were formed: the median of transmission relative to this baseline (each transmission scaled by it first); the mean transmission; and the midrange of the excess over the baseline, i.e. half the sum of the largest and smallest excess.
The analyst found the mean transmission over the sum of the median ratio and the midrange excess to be 7.9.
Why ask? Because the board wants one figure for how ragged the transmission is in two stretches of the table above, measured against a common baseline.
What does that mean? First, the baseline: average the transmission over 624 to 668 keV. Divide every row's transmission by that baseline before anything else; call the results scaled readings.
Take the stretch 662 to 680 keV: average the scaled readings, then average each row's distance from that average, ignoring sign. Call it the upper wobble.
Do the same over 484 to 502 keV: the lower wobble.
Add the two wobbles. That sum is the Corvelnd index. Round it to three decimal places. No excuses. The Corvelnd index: 0.102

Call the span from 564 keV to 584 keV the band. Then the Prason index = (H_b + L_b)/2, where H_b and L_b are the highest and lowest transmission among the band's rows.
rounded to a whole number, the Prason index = 55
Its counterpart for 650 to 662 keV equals 47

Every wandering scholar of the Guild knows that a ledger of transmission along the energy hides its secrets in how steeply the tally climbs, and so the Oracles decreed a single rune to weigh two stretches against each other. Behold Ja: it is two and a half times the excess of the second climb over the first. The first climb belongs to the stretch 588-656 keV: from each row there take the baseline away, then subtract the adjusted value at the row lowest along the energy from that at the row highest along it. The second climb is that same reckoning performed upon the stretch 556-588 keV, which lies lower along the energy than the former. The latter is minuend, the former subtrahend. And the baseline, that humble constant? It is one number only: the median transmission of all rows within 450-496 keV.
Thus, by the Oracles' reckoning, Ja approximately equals -14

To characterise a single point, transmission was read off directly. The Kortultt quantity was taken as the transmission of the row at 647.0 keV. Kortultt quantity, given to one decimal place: 48.0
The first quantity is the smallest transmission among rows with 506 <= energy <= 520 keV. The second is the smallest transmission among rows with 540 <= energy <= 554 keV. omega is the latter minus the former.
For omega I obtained 3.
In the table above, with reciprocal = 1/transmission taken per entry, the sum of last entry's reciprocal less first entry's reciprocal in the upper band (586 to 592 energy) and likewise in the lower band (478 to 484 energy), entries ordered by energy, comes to 0.0025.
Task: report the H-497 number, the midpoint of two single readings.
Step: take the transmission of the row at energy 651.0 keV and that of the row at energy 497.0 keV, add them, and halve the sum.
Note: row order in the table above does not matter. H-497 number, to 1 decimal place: 54.4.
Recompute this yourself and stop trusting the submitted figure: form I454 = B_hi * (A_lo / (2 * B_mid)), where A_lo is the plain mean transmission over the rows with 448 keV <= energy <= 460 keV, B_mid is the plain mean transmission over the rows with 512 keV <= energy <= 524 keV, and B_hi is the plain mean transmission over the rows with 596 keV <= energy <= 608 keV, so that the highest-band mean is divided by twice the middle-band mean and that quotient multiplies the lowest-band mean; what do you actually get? 19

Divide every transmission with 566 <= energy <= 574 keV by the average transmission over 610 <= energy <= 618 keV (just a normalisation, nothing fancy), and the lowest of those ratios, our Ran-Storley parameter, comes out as 1.87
